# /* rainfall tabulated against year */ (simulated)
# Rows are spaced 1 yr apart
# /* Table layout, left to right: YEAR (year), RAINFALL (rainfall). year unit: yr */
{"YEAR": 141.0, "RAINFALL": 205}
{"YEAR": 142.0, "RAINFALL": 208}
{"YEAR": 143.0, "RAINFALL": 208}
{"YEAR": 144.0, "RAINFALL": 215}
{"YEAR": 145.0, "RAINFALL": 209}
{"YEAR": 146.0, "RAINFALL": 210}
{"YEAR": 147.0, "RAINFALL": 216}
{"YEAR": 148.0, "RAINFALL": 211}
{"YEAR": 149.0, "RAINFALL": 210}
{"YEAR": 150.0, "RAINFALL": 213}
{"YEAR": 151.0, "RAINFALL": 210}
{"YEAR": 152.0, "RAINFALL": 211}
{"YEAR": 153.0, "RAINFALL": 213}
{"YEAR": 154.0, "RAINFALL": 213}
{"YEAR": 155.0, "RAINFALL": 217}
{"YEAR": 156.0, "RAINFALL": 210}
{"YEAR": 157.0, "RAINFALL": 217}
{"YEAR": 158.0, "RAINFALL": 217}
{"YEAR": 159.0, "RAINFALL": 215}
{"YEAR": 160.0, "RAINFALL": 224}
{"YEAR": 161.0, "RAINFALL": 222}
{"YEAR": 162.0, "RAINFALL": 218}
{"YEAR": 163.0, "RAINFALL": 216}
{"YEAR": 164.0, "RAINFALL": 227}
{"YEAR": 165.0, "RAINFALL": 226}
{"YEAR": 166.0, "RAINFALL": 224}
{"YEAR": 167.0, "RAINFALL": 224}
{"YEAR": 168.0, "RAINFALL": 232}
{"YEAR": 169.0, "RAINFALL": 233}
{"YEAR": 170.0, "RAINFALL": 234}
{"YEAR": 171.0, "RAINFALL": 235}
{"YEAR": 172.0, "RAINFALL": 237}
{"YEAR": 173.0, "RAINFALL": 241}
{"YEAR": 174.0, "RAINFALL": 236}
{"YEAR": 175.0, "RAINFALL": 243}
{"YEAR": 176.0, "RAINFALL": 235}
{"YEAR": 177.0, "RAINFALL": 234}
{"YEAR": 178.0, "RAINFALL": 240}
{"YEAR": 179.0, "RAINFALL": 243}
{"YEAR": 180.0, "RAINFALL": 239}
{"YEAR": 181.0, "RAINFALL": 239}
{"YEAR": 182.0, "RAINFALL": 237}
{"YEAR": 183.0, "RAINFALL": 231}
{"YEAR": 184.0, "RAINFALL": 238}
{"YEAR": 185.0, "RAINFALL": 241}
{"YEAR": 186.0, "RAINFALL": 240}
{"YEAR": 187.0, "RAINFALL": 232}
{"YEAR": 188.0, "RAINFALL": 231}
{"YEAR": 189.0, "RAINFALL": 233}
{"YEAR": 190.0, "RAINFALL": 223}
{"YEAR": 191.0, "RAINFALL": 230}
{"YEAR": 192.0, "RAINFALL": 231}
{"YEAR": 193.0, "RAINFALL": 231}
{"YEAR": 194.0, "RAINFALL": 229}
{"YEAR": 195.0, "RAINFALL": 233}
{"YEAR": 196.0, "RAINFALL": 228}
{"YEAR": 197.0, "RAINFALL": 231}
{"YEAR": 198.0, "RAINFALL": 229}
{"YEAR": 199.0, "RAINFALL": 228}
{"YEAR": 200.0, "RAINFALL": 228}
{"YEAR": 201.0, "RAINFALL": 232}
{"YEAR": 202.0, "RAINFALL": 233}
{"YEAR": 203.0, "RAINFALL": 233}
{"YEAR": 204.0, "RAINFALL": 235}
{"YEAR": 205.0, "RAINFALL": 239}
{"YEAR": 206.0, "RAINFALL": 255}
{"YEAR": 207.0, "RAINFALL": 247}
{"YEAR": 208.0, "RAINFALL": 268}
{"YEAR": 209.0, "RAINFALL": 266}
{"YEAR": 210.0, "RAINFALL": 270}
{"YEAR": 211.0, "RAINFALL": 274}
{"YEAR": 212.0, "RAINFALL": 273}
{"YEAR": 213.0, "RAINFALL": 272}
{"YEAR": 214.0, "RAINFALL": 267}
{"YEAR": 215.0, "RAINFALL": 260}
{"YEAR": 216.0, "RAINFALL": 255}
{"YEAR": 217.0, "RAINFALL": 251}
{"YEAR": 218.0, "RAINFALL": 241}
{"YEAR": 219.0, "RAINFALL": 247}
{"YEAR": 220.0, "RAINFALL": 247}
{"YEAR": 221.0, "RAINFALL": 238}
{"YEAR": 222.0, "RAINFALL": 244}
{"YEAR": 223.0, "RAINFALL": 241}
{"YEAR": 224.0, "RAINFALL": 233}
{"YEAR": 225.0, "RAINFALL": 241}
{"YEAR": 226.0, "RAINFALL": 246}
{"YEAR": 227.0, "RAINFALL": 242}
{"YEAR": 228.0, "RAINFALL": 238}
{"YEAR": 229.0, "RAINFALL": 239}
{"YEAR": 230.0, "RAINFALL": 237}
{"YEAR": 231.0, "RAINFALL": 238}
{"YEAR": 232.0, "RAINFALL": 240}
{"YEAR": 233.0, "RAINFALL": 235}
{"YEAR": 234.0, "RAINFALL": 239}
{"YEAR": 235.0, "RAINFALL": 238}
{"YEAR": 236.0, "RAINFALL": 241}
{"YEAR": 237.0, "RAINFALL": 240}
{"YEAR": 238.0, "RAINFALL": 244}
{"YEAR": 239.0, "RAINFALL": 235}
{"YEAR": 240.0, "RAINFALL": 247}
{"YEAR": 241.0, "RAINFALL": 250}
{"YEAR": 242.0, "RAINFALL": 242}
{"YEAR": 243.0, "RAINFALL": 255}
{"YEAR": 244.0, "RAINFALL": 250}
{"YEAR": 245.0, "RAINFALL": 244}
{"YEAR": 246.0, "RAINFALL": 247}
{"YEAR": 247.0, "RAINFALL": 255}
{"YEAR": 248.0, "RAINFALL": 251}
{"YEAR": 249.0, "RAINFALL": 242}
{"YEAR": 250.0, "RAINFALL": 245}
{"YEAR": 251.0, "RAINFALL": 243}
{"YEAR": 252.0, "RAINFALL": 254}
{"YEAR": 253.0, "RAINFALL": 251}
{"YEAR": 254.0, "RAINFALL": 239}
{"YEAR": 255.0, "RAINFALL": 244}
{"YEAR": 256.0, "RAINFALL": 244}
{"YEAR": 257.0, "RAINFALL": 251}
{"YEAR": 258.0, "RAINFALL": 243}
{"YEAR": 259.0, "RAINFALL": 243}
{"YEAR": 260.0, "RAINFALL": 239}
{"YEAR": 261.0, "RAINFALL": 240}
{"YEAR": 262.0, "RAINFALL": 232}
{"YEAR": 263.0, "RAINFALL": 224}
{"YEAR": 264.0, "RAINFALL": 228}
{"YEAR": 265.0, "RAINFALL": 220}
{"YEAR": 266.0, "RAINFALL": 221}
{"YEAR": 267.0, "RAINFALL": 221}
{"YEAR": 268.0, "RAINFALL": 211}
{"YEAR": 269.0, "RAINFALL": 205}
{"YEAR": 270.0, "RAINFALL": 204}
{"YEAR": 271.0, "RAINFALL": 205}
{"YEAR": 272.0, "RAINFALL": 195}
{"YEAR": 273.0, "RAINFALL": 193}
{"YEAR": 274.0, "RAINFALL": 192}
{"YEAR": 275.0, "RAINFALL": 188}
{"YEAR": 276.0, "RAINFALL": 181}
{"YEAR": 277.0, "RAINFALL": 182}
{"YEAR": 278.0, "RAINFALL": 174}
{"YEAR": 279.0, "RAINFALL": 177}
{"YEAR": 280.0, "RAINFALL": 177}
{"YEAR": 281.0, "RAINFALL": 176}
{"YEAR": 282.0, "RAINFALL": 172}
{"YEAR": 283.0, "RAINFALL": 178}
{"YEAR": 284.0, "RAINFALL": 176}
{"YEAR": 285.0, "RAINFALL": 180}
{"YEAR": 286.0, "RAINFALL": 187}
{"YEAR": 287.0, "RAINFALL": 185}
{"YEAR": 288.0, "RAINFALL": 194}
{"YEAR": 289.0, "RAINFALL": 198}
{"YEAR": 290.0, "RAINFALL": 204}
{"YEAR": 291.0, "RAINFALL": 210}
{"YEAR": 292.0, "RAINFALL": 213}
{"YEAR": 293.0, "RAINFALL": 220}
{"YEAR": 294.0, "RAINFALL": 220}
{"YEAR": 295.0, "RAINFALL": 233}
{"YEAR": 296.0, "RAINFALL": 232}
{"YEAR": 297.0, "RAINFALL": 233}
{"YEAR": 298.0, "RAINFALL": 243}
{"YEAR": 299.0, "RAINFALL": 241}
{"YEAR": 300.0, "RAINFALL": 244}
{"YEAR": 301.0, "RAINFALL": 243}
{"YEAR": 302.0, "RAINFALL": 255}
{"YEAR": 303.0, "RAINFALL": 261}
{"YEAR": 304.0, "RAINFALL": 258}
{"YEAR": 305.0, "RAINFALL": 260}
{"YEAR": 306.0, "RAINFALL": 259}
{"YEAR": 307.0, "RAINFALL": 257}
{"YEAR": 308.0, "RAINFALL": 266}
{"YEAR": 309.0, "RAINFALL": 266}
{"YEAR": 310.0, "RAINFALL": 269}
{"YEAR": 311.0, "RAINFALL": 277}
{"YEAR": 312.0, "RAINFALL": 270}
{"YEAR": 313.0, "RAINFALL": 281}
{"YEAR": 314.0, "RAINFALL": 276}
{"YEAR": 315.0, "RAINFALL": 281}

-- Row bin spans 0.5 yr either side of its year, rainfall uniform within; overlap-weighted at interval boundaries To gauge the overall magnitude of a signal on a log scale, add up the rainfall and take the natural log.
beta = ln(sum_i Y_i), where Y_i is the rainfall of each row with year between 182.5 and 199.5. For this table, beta 8.28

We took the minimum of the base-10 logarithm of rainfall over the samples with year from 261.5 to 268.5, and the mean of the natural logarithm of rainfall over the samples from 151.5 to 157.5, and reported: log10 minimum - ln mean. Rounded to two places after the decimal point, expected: -3.04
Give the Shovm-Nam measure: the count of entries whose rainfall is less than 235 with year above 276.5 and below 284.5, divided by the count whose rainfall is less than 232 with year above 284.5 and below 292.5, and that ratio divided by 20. 0.050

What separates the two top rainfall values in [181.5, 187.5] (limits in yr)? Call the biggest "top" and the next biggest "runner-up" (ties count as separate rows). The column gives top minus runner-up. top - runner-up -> 1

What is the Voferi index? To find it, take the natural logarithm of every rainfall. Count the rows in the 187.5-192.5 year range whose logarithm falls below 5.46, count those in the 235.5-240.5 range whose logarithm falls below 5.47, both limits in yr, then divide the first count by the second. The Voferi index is 5.00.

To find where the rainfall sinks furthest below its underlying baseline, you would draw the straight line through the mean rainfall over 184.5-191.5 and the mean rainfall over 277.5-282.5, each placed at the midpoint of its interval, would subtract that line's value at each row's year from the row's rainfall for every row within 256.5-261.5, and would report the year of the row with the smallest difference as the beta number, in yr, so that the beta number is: 260.0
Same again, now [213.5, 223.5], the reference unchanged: 221.0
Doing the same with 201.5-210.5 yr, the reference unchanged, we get 202.0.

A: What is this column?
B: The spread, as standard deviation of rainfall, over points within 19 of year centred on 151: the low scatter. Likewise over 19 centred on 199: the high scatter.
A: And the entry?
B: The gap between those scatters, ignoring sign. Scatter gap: 7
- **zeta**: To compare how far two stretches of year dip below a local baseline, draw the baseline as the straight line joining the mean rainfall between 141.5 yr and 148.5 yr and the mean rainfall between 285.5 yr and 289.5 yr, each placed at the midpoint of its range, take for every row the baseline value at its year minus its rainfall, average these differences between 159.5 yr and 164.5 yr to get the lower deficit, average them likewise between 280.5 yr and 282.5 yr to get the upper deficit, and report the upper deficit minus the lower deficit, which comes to 31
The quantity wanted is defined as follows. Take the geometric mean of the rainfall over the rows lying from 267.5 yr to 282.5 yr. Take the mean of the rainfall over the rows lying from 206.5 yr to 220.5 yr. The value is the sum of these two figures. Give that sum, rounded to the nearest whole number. 448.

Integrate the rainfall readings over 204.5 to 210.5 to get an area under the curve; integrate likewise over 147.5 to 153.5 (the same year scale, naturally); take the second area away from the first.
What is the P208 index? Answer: 277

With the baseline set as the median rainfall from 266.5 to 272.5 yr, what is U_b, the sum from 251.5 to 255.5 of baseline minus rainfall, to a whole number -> -168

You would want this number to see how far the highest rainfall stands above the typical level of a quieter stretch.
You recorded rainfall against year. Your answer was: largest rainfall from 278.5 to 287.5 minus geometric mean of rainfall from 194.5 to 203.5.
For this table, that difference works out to -44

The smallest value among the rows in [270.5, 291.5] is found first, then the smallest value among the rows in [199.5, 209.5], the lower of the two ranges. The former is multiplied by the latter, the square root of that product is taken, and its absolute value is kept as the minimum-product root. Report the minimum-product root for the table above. 198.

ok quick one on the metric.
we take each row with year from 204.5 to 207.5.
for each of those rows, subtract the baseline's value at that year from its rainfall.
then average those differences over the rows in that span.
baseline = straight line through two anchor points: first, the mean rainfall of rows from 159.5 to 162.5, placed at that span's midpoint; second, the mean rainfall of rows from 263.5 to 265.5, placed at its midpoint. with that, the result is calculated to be 25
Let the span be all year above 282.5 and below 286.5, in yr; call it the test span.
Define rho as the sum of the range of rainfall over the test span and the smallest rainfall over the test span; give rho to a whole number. 187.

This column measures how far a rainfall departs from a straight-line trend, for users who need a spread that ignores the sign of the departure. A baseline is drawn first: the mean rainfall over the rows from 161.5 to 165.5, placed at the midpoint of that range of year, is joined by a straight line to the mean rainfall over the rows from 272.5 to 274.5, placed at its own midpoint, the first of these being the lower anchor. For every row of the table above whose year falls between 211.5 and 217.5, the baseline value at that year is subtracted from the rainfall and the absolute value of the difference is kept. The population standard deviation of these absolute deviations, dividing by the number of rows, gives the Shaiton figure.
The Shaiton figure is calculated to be 7.9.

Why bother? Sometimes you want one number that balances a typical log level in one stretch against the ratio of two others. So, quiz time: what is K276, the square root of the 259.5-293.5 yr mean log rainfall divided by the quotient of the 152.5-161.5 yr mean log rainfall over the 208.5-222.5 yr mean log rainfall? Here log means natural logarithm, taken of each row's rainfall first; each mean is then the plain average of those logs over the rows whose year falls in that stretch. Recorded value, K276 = 2.34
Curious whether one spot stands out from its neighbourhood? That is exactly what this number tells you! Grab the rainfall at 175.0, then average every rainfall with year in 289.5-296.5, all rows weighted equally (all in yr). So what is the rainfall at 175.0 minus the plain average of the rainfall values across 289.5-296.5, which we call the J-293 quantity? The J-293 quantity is 24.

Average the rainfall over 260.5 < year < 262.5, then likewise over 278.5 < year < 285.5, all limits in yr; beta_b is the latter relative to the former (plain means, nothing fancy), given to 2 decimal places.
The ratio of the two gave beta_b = 0.75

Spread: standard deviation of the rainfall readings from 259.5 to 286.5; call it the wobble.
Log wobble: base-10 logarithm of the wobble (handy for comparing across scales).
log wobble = 1.34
